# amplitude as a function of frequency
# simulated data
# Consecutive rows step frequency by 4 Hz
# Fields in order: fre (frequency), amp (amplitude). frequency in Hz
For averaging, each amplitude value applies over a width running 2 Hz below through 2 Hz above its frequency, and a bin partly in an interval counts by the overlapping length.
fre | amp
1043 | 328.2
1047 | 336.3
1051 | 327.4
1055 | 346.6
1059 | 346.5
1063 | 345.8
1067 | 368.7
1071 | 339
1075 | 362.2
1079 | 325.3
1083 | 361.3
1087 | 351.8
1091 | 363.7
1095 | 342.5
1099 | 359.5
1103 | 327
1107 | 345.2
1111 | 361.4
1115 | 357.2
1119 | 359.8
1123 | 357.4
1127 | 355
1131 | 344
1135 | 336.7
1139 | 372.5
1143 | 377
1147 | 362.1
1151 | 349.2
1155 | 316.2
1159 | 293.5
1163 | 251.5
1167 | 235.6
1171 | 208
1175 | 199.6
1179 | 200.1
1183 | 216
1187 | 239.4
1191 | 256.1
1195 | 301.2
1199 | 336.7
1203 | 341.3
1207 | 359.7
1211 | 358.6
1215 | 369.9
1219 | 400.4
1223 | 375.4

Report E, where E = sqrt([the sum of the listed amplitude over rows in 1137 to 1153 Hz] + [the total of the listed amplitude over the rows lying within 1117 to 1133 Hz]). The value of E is 53.6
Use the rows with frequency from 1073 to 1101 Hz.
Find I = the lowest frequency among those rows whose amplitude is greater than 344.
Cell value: 1075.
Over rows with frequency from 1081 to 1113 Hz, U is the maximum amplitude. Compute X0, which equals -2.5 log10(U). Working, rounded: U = 363.7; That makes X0 -6.40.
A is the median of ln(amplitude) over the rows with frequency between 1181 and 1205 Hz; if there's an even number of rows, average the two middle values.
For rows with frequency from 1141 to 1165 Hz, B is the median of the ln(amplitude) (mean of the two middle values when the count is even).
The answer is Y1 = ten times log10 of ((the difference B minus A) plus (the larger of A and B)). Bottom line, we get 7.77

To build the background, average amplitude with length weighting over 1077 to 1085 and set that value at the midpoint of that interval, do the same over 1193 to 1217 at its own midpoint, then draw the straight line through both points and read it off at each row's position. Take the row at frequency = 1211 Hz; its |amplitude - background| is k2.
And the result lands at 14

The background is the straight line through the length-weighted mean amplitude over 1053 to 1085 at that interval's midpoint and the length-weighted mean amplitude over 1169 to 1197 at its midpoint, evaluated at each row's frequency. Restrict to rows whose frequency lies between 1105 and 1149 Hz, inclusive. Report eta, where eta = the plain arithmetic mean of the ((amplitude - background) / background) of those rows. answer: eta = 0.24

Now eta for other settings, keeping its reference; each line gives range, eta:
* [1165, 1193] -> -0.05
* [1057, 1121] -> 0.07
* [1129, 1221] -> 0.29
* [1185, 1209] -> 0.42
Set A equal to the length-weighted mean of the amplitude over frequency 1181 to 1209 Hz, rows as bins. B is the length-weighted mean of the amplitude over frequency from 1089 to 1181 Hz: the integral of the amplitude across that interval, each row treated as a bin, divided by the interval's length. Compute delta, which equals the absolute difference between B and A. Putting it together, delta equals 28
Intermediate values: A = 293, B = 321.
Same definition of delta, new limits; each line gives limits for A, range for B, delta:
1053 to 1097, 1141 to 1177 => 62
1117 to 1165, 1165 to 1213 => 69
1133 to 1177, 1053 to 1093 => 51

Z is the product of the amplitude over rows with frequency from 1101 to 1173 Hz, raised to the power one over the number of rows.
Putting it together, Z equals 324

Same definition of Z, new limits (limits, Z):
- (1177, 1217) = 291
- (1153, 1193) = 239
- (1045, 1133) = 349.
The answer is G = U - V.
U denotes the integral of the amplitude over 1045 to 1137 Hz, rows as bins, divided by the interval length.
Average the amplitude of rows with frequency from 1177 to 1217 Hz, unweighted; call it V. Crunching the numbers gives 51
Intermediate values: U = 349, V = 298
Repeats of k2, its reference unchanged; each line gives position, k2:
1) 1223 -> 31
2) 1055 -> 4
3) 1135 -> 7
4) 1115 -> 14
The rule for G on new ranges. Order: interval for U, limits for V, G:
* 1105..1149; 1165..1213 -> 86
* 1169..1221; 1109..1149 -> -67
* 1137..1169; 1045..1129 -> -30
